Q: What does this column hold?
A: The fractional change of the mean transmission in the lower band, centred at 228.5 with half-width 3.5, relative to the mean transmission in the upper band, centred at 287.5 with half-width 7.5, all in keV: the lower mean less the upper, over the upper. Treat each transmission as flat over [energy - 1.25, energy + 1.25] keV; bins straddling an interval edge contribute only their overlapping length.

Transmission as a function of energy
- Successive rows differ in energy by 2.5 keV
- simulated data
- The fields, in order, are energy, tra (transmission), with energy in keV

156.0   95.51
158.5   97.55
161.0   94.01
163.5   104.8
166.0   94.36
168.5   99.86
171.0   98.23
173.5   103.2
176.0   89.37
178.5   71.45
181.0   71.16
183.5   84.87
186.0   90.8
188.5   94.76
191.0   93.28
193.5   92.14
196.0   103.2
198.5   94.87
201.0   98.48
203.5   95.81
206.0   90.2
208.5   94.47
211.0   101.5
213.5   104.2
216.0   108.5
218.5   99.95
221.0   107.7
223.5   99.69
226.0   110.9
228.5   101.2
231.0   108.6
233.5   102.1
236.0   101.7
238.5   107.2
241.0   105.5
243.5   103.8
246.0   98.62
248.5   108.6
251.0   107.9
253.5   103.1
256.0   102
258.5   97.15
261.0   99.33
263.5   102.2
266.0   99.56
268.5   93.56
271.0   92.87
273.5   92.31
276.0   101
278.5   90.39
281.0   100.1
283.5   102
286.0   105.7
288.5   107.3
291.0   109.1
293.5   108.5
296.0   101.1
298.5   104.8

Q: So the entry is 0.01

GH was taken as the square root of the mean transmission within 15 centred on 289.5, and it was 10.3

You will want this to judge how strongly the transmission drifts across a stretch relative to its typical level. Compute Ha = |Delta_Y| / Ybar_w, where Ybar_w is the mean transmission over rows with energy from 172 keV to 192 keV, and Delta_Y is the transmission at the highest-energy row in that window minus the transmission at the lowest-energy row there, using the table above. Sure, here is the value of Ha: 0.11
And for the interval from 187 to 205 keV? 0.01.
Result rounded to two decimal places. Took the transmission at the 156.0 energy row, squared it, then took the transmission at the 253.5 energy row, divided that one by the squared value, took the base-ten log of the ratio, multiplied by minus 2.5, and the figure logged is 4.87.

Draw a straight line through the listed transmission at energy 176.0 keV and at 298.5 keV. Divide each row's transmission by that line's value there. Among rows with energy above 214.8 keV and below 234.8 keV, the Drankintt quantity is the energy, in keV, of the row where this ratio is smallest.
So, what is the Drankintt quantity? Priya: 223.5 keV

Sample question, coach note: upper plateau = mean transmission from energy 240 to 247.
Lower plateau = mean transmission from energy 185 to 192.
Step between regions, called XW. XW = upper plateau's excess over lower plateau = 10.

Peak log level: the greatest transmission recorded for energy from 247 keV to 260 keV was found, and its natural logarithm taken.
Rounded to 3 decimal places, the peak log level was 4.688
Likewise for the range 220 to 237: 4.709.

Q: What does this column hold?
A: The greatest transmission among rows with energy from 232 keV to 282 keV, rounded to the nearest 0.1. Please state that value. 108.6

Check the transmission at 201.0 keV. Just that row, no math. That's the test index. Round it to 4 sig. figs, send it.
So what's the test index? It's 98.48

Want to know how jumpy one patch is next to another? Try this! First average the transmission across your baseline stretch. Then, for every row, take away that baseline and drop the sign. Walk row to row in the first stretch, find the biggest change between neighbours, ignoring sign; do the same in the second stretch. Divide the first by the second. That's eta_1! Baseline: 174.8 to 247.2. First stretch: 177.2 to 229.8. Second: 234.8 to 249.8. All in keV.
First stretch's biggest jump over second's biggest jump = 1.4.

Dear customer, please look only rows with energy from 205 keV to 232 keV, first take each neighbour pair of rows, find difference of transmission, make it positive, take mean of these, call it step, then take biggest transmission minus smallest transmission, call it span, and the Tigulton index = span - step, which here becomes 14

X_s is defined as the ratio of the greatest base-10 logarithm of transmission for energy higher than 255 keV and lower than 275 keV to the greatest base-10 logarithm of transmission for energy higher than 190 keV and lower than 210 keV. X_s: 1.00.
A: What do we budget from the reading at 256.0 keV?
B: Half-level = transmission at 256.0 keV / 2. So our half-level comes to 51.0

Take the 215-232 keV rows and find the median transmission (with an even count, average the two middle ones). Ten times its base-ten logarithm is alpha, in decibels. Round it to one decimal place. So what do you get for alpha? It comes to 20.3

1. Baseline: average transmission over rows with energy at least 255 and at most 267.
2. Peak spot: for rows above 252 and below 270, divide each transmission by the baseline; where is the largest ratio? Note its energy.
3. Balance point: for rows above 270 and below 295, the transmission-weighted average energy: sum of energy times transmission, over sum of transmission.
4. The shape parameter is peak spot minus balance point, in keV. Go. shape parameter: -29.2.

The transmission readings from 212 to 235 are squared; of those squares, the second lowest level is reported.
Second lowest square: 9990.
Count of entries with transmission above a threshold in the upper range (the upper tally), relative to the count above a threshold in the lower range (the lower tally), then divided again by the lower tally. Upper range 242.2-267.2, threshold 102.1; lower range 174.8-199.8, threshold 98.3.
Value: 5.00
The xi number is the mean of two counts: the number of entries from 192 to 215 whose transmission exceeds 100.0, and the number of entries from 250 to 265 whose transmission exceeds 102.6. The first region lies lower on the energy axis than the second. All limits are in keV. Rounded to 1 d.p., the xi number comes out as 2.5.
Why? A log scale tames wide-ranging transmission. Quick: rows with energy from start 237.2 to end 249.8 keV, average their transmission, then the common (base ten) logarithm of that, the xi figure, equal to 2.02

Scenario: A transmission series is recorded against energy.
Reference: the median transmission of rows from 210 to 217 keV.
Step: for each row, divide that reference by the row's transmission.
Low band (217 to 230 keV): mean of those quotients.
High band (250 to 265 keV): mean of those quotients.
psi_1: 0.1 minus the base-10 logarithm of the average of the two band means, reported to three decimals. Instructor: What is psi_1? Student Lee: 0.094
